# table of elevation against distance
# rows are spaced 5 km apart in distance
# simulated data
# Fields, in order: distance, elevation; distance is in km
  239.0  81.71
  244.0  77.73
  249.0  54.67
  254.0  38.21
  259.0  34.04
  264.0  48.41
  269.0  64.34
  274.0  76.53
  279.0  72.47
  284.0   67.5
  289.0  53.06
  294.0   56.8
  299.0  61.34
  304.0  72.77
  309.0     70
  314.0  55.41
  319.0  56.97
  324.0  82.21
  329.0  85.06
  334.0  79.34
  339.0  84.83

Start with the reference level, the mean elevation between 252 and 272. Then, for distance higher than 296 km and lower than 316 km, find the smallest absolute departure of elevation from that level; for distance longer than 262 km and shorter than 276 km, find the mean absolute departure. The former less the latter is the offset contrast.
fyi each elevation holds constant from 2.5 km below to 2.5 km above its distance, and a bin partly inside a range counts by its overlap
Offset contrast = -7.7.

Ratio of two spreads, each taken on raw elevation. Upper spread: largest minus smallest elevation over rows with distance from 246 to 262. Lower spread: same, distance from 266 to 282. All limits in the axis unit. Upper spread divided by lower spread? 1.7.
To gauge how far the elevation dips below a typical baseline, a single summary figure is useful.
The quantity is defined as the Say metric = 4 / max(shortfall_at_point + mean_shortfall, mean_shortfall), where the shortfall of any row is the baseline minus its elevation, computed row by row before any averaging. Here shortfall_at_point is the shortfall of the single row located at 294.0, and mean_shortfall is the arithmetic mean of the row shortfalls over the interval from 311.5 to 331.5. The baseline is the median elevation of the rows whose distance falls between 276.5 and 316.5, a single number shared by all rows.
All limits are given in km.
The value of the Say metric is 1.9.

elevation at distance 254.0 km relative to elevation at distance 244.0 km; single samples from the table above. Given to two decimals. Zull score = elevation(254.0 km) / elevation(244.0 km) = 0.49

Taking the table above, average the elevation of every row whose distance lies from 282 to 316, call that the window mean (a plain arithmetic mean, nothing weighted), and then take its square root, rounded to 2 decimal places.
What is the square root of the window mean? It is 7.90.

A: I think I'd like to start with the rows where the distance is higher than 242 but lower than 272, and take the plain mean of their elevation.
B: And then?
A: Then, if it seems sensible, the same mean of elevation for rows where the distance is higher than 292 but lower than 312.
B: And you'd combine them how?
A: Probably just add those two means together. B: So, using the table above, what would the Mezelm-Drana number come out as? 118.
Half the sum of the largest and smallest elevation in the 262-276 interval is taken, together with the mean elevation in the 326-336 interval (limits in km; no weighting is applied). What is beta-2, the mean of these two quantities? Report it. 72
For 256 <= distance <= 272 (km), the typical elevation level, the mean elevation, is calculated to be 49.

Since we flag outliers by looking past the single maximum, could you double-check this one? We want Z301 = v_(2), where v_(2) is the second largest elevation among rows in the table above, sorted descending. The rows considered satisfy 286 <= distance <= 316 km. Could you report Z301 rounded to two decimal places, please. 70.00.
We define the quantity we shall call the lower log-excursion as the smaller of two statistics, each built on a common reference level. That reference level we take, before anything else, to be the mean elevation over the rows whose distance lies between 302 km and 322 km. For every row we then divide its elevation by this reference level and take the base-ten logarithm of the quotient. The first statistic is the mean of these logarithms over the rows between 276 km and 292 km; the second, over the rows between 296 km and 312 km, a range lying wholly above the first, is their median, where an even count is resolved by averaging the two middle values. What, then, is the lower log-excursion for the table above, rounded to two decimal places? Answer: 0.00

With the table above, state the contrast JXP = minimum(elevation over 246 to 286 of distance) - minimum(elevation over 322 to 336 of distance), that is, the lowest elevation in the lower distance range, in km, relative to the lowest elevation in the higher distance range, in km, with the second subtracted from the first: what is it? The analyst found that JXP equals -45.3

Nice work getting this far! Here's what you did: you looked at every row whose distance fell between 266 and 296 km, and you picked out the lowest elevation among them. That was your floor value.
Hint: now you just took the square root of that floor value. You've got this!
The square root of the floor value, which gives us 7.3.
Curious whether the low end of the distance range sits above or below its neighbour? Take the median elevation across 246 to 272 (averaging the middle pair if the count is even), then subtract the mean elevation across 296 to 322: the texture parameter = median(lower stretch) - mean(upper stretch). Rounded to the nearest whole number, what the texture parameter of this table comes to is -15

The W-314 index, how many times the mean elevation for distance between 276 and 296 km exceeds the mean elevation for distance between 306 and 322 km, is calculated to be 1.0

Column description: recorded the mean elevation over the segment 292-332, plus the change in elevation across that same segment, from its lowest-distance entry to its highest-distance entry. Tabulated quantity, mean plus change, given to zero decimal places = 96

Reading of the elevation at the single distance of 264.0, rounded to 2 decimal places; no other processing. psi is 48.41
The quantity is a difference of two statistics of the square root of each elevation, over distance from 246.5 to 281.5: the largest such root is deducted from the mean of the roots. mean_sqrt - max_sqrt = -1.4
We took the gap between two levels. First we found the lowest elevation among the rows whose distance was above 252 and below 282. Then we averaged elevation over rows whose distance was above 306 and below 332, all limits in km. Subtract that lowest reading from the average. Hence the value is 36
